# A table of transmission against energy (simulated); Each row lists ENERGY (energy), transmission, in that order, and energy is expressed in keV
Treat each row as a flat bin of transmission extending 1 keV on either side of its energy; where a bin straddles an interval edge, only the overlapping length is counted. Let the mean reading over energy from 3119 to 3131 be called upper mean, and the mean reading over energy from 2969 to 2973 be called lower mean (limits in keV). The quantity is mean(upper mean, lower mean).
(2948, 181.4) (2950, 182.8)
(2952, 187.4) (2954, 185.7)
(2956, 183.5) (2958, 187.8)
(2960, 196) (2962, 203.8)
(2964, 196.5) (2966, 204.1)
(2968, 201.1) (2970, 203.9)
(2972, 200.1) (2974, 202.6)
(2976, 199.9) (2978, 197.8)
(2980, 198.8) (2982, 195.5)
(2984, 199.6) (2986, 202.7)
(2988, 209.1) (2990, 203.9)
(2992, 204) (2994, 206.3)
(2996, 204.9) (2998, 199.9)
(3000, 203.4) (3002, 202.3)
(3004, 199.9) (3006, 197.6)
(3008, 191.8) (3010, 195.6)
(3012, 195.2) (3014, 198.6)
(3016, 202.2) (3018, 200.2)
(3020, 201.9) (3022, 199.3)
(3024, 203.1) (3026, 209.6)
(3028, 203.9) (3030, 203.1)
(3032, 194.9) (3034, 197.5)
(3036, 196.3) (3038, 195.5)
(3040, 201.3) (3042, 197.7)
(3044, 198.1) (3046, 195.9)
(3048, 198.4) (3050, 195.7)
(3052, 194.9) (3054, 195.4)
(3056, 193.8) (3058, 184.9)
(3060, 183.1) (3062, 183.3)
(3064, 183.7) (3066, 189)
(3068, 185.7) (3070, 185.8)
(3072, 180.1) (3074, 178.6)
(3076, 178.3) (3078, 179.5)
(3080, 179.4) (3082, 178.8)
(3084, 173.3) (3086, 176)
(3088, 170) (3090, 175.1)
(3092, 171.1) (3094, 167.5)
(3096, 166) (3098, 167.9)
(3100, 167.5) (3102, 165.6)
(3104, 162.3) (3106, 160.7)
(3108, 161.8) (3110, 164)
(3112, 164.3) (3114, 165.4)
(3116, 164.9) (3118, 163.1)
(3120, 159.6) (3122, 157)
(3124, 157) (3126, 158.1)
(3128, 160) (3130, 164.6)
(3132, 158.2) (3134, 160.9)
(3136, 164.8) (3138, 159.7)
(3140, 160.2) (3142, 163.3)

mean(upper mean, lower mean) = 181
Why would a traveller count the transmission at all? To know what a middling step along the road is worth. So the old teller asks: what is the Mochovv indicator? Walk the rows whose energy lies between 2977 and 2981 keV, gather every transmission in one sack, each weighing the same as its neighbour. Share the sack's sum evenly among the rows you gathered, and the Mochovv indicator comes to 198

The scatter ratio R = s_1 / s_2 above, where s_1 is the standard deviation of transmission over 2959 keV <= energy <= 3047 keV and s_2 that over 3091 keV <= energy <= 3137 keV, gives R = 1.0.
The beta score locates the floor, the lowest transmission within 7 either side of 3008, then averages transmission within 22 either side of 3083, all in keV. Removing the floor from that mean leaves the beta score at -16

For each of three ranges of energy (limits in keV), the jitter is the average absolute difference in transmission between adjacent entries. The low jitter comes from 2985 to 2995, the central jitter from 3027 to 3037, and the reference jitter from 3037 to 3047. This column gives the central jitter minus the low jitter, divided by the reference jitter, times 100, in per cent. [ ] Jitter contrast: -10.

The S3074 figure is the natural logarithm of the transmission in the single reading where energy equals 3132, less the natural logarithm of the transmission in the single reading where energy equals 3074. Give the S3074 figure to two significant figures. -0.12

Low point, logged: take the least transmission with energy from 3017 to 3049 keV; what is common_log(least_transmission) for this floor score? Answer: 2.29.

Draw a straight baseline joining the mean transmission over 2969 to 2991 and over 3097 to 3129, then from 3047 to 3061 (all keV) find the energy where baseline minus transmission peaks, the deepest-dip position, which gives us 3060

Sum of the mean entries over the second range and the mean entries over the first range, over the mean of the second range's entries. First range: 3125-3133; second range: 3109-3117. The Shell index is 1.97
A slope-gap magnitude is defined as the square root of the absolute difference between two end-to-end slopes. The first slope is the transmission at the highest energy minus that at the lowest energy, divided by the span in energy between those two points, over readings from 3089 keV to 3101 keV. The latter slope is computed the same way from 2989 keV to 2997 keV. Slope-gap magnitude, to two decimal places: 0.96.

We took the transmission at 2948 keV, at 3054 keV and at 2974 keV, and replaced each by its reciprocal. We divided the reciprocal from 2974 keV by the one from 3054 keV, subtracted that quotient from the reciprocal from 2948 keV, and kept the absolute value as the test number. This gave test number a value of 0.96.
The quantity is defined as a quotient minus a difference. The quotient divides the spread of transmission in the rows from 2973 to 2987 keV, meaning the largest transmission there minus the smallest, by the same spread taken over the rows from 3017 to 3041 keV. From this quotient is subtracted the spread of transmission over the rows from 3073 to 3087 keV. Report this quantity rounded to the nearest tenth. -5.7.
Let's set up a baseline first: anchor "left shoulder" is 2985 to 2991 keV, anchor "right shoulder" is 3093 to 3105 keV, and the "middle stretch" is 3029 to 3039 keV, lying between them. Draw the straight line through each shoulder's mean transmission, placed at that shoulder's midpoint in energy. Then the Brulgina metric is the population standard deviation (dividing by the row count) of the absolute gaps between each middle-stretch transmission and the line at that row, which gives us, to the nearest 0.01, 2.41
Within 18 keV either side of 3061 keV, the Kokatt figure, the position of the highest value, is 3048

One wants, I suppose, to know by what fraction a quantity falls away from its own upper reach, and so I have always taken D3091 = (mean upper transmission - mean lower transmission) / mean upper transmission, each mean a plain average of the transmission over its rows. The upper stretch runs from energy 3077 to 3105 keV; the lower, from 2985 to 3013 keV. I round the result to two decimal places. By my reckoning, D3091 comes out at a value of -0.17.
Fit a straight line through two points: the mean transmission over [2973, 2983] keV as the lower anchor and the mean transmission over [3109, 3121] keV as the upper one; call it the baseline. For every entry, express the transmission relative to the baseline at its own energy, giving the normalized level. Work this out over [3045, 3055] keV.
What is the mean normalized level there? 1.09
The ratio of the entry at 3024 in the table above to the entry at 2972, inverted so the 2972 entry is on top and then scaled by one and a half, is 1.48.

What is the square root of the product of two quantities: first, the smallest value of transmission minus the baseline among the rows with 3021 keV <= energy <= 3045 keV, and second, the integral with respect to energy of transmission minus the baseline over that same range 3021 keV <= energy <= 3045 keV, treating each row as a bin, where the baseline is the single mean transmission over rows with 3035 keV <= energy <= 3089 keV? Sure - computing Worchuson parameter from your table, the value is 49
